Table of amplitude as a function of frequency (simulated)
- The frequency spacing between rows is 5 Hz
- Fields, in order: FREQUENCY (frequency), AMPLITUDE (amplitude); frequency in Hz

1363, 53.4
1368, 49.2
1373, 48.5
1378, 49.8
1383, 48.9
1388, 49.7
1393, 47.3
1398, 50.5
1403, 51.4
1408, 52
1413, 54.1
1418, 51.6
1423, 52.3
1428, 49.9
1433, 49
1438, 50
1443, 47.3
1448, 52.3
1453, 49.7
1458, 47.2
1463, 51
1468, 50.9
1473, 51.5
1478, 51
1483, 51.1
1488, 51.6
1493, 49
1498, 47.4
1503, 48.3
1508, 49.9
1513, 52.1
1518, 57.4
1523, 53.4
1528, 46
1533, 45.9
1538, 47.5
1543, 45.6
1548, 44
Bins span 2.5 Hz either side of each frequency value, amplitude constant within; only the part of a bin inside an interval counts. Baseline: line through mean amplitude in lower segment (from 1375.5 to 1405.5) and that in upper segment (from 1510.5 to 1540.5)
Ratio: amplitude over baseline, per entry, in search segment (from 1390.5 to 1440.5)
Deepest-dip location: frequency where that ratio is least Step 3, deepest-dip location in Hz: 1393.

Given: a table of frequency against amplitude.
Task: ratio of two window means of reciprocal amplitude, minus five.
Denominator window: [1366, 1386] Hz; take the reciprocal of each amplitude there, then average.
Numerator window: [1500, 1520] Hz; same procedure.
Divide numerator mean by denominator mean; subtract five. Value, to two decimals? -4.05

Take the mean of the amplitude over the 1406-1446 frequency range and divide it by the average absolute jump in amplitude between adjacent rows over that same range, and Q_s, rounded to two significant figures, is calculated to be 29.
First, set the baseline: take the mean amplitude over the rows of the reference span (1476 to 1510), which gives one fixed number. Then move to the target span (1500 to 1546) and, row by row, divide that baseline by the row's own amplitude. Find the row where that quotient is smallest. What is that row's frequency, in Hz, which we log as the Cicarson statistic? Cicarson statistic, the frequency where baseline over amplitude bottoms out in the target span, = 1518 Hz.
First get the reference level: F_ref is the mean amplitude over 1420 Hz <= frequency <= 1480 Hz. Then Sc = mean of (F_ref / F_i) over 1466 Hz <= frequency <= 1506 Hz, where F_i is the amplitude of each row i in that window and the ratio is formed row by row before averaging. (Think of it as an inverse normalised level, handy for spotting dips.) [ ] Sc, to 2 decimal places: 1.00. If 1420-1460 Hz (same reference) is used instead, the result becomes 1.01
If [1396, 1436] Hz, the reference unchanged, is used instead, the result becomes 0.98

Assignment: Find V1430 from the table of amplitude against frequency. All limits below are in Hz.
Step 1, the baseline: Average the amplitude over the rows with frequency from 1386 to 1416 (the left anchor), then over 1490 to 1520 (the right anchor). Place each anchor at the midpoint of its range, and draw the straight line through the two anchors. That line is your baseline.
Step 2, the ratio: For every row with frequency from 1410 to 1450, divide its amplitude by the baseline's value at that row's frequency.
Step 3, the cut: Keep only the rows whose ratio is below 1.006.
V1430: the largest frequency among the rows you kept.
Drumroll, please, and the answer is 1443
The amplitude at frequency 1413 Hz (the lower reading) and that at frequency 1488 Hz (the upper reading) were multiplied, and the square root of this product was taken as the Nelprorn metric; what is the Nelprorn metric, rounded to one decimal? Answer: 52.8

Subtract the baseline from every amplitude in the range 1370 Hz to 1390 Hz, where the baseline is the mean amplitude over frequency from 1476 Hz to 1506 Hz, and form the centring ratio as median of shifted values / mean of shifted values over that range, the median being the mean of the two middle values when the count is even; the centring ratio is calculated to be 1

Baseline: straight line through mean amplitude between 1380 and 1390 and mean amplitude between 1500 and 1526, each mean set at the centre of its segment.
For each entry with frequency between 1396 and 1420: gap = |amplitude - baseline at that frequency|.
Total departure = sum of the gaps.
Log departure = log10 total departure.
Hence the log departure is 1.0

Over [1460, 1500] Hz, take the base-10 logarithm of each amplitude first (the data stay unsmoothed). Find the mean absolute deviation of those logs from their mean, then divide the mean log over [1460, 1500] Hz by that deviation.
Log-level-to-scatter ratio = 174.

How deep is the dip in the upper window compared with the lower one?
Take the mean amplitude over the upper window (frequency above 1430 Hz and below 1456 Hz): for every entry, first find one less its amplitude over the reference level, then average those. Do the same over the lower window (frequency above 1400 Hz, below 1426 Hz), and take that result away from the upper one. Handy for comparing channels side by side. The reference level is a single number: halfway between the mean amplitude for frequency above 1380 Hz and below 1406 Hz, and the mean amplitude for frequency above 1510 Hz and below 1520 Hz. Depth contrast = 0.050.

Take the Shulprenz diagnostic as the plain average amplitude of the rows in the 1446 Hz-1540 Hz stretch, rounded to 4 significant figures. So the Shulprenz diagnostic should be 50.17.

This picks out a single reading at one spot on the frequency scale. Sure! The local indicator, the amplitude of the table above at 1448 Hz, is 52.3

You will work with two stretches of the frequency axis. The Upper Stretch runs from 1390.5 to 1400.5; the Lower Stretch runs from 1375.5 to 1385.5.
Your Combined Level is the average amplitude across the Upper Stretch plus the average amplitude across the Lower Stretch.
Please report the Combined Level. 98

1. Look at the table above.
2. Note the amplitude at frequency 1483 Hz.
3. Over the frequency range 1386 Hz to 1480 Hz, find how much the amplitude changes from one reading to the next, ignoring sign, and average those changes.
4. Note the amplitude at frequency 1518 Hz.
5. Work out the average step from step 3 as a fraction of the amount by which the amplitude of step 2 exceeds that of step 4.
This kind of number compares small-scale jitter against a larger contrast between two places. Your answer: -0.3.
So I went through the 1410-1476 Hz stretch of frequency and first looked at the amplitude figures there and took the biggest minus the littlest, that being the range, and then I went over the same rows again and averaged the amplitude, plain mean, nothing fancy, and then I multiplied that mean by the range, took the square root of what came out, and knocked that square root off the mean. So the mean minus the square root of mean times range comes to 32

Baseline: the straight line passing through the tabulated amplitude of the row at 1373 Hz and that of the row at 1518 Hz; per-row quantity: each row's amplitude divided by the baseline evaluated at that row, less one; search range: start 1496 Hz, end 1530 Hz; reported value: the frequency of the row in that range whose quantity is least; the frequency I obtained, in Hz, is 1528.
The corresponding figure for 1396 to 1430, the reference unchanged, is 1428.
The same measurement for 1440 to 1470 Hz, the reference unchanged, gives 1458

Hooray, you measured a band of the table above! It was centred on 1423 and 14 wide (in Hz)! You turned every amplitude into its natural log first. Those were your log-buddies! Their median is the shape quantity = 3.94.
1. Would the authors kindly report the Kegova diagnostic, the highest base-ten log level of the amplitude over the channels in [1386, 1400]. 1.70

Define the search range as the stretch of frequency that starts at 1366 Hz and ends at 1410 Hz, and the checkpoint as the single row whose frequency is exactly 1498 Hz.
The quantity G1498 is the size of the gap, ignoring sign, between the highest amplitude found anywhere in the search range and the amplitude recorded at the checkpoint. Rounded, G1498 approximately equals 4.6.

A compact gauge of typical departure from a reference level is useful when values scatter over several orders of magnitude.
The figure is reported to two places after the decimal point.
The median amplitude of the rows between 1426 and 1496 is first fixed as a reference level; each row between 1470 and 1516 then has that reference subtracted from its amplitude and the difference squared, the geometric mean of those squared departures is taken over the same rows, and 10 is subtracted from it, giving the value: -8.66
